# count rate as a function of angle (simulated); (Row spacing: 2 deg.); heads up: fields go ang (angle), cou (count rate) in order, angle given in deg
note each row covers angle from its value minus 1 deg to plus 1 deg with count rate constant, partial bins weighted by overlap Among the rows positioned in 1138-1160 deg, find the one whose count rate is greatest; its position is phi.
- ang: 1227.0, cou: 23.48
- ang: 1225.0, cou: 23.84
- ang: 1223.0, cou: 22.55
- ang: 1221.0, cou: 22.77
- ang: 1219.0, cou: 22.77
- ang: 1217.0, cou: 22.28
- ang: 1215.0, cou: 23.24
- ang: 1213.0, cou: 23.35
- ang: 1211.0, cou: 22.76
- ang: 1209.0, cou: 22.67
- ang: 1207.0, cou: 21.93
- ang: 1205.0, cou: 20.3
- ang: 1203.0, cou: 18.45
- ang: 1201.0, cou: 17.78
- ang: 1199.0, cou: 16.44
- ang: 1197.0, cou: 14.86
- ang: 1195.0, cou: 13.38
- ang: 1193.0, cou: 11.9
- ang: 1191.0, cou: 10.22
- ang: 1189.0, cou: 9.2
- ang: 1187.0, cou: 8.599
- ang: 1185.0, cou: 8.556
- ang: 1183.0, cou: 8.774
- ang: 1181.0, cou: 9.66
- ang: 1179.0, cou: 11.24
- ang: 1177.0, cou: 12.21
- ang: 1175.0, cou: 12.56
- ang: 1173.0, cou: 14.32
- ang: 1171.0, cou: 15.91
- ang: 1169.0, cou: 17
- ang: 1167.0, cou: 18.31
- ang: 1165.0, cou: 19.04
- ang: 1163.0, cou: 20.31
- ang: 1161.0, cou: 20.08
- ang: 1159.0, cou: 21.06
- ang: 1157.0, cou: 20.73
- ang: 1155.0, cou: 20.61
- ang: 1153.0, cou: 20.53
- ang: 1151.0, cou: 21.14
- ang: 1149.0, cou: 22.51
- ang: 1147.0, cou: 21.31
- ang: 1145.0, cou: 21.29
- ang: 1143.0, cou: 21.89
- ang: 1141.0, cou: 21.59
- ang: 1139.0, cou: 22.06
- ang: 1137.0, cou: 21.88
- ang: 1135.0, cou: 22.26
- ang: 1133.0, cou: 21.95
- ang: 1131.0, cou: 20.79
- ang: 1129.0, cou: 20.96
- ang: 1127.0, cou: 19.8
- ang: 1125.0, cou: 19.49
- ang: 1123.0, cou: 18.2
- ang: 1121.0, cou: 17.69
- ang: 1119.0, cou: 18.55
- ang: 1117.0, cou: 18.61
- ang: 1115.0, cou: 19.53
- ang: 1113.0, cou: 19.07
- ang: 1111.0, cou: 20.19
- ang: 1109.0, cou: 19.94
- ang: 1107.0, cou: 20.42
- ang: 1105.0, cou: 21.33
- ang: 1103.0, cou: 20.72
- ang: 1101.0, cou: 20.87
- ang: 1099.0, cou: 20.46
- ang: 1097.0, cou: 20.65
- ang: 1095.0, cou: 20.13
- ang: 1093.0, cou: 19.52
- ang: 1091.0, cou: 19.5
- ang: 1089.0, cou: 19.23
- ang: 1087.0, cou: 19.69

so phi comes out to 1149.0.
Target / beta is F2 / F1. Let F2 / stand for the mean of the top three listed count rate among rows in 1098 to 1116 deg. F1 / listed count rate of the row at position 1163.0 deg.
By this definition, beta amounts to 1.0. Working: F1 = 20.31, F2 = 21.0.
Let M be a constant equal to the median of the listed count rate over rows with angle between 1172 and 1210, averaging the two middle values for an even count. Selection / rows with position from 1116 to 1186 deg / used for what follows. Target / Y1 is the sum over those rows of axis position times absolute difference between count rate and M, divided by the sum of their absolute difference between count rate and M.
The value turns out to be 1145.9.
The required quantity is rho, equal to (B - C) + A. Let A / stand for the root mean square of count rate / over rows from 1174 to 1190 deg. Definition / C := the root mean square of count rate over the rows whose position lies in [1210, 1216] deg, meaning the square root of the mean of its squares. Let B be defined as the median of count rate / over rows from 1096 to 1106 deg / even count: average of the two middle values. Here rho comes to 8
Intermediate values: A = 10.2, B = 20.7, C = 23.1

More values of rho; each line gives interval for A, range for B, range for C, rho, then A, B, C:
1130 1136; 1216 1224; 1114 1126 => 26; 21.7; 22.7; 18.7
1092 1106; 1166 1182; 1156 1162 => 13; 20.5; 13.4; 20.6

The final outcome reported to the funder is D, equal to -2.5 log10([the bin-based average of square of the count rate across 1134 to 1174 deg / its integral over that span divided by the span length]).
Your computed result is -6.54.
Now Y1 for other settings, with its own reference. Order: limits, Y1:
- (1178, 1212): 1199.9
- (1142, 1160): 1150.8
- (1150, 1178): 1160.0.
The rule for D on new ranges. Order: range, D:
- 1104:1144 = -6.54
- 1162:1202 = -5.73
